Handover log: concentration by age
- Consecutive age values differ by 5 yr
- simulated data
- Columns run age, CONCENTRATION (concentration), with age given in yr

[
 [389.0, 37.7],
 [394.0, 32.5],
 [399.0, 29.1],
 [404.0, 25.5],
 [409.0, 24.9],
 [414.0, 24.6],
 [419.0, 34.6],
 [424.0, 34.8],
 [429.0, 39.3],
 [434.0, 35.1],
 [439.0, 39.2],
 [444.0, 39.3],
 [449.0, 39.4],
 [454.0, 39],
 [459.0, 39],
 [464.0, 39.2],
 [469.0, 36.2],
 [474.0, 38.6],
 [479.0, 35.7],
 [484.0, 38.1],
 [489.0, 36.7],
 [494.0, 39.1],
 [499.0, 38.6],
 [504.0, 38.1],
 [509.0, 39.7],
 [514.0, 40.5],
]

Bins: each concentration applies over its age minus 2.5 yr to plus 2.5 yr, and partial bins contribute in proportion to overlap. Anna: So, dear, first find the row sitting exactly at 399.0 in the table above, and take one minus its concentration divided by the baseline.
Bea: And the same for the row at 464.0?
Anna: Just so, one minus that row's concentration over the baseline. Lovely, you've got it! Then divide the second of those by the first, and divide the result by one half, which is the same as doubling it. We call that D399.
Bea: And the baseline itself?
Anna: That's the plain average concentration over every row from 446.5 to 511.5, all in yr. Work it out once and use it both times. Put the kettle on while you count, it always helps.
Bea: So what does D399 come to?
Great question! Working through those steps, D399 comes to -0.20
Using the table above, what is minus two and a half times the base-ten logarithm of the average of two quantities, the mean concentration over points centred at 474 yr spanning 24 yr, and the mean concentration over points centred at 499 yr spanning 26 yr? -3.95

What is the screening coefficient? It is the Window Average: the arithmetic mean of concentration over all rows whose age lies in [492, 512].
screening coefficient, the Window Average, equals 38.9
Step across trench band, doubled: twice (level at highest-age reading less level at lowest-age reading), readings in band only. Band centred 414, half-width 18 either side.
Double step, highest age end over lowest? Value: 20.4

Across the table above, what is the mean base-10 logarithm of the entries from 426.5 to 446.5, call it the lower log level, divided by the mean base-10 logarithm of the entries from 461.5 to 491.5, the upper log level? 1.01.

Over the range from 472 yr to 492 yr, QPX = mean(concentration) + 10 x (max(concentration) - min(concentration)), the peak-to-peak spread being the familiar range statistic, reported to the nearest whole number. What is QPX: 66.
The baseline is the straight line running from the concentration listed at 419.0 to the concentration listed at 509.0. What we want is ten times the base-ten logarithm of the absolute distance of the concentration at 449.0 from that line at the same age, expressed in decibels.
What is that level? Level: 4.9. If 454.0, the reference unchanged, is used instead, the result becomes 3.8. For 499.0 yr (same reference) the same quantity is -2.7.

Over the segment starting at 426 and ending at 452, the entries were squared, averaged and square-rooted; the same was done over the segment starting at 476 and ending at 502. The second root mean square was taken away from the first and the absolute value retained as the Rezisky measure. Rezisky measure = 0.84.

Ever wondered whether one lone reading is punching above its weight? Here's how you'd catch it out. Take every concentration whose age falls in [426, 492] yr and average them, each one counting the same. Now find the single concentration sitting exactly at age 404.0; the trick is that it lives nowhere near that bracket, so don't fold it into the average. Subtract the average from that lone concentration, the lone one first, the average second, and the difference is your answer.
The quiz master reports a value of -13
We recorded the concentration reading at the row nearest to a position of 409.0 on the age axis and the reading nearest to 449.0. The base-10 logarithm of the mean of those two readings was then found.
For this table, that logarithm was 1.51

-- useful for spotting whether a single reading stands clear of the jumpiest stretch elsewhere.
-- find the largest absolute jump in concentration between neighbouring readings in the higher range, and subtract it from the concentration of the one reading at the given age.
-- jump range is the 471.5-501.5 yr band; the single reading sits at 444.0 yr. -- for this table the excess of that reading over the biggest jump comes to 36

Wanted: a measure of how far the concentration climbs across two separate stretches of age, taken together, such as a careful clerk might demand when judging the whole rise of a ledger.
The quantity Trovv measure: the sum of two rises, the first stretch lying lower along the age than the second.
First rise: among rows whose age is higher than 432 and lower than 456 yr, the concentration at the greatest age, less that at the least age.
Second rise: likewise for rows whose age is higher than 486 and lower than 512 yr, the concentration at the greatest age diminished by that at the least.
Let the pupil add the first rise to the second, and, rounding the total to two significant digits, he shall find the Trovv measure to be 6.9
